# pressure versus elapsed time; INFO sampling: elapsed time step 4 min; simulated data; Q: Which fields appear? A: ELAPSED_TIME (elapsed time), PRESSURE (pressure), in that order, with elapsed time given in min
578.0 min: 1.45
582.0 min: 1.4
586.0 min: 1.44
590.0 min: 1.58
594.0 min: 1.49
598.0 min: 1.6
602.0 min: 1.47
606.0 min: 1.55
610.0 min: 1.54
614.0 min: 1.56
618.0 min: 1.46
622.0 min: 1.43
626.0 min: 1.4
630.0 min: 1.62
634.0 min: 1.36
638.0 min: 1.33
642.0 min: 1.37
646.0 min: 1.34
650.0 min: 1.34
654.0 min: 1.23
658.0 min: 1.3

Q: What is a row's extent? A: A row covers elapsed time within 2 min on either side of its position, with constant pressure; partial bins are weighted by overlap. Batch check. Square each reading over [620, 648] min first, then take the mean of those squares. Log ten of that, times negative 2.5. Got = -0.75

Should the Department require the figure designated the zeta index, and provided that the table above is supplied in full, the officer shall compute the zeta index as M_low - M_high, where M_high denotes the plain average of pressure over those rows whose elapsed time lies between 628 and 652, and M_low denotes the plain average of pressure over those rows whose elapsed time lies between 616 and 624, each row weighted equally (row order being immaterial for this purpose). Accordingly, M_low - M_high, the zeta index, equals 0.052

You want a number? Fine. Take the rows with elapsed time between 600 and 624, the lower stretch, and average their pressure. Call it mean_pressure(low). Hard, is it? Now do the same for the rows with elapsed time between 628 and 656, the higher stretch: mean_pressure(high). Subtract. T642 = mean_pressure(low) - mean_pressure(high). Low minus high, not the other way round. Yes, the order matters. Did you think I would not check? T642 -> 0.13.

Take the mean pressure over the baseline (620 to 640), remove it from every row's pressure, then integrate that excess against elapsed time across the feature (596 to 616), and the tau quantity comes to 2.3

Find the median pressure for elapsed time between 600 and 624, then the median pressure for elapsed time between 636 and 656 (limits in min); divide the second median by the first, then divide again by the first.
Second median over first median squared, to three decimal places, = 0.592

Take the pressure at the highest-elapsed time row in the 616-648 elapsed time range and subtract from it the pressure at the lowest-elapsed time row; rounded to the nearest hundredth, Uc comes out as -0.12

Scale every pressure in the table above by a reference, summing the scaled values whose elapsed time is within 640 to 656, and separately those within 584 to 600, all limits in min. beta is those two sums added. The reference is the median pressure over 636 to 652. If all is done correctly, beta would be 8.50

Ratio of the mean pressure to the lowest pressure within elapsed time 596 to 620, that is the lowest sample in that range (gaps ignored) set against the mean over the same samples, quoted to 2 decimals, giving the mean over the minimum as 1.05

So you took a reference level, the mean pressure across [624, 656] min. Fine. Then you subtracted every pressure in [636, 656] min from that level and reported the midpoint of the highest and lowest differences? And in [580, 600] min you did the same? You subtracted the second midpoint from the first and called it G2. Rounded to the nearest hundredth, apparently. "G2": 0.20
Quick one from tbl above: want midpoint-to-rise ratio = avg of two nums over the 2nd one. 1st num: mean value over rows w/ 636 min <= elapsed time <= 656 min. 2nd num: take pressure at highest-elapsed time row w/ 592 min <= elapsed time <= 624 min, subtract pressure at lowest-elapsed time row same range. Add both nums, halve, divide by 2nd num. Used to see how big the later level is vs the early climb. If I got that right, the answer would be -11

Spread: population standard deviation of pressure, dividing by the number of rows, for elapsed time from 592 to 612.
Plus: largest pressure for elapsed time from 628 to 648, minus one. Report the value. 0.67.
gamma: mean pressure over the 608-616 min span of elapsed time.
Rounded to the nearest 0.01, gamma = 1.55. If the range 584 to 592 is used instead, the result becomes 1.51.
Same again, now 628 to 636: 1.49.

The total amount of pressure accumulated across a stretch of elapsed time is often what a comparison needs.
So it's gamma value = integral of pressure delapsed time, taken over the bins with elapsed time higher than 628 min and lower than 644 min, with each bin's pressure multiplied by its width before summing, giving 22.7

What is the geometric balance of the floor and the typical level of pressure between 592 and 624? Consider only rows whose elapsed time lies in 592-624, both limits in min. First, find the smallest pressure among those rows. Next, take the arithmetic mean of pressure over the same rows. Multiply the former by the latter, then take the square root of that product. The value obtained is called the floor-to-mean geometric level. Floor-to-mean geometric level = 1.47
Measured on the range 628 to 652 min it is 1.36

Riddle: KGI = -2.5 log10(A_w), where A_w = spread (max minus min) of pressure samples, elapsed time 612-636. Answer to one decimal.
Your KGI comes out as 1.5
